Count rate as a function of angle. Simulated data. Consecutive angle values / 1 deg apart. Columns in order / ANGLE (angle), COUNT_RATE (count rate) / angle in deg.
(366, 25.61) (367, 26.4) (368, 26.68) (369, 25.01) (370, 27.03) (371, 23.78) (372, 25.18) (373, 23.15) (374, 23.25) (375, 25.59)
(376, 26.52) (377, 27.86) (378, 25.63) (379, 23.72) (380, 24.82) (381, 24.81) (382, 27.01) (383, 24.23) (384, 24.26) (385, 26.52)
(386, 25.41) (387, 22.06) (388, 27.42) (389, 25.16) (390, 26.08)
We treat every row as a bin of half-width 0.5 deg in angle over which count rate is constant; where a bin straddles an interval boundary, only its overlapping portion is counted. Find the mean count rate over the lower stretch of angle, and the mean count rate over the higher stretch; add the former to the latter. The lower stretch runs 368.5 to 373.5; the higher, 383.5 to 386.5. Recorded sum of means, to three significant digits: 50.2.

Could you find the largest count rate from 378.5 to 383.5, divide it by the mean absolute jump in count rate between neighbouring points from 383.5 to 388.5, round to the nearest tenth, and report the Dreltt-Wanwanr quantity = 8.9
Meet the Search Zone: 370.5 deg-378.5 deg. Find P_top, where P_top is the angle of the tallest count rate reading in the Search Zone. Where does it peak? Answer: 377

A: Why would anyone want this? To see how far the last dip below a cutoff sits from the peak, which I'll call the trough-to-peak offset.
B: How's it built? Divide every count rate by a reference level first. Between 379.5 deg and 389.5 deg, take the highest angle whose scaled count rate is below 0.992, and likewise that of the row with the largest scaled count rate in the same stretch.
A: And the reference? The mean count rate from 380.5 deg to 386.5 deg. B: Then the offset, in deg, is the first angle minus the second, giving 1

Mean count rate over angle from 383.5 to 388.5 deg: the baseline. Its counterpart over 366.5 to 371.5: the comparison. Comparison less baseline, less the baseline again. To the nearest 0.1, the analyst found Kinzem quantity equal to -24.5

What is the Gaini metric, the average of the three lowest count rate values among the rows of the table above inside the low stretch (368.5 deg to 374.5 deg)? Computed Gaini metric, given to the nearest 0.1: 23.4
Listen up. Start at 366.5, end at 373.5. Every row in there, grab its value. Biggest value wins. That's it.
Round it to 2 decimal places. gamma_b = 27.03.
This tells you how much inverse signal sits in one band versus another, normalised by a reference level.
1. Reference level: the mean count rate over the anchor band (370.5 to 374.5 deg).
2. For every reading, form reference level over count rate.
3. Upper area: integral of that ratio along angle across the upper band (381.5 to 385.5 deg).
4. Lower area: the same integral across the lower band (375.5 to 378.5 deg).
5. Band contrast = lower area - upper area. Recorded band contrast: -1.1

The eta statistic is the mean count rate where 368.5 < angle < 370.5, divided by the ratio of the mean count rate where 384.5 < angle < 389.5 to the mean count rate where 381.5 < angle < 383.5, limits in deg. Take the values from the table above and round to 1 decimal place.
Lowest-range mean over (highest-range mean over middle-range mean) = 26.3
